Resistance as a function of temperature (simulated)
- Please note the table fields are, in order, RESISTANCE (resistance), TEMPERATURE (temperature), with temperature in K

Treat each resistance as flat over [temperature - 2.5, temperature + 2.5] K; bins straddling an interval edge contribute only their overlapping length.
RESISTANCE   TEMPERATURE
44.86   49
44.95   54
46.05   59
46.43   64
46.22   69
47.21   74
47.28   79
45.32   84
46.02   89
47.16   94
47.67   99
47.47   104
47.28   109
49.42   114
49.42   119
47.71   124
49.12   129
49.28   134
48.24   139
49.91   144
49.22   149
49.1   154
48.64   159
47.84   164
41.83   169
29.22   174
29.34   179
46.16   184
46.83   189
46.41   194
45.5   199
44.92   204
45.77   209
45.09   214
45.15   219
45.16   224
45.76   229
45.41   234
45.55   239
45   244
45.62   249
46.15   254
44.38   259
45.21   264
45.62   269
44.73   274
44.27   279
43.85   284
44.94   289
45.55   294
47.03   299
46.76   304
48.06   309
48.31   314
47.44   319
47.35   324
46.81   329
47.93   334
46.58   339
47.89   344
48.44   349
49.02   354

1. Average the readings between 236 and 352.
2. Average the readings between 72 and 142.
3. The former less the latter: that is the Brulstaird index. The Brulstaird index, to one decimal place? -1.5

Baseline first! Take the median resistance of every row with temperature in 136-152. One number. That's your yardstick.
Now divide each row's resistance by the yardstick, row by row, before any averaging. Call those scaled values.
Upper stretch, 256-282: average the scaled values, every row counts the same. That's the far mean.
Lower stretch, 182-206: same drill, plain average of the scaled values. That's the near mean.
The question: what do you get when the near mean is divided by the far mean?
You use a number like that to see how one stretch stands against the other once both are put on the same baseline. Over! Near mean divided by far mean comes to 1.03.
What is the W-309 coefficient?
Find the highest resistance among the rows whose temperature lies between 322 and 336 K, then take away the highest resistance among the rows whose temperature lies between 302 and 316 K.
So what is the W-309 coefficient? 0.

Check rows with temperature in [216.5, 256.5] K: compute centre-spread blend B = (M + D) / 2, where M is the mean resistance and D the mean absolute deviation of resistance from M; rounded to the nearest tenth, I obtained 22.9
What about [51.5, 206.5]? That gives 24.3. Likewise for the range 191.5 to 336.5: 23.4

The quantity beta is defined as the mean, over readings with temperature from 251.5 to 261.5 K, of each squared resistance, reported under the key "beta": 2050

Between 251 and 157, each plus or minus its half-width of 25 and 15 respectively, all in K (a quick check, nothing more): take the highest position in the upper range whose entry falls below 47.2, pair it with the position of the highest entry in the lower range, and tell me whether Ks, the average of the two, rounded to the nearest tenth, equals 209.0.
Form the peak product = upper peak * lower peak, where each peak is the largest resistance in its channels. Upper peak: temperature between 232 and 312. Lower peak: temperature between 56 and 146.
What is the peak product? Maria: 2399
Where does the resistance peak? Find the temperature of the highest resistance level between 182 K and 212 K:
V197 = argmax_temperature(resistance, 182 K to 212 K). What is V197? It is 189 K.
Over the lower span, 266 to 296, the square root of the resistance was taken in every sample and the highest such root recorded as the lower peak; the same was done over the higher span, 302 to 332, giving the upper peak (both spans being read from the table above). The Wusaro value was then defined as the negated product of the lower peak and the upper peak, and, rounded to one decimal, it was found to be -46.9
